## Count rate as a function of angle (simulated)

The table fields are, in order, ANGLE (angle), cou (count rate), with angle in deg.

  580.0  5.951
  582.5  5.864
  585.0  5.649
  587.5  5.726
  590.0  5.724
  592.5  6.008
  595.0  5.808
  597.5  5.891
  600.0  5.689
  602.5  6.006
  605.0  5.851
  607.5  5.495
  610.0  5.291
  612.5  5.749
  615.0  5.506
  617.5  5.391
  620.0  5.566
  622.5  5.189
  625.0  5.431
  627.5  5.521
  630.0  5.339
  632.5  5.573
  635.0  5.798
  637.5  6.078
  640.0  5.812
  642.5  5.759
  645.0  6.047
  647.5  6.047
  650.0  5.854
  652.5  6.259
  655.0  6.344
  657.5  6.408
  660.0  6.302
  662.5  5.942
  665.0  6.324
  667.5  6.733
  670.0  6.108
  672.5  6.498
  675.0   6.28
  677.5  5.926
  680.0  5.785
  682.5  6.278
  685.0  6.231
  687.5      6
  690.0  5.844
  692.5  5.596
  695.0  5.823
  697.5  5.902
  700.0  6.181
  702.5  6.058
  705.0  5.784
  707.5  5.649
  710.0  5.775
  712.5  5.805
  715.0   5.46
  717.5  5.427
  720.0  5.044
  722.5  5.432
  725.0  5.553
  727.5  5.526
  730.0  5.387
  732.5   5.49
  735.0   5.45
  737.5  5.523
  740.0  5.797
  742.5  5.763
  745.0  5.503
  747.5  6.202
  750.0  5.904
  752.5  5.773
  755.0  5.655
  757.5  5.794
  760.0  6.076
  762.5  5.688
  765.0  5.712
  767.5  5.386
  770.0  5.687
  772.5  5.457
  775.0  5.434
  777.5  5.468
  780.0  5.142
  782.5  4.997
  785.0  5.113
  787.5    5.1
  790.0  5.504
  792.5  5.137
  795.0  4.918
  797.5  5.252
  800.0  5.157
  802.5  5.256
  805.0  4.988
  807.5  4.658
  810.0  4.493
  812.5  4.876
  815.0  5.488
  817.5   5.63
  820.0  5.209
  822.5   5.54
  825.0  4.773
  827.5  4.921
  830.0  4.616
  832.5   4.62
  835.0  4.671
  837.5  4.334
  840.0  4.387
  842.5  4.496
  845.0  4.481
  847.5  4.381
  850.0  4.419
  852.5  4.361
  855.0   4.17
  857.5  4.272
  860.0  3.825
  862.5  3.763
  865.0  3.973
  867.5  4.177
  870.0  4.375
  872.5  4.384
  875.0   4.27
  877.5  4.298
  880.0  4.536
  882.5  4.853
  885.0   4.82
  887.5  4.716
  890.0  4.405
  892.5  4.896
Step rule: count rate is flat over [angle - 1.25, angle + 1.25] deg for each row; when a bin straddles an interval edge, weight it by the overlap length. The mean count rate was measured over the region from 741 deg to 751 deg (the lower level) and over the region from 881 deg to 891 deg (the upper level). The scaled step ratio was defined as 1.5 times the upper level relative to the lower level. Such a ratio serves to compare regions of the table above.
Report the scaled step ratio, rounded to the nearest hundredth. 1.21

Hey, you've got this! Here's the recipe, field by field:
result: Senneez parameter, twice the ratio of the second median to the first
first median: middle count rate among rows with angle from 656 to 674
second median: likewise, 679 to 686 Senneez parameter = 1.97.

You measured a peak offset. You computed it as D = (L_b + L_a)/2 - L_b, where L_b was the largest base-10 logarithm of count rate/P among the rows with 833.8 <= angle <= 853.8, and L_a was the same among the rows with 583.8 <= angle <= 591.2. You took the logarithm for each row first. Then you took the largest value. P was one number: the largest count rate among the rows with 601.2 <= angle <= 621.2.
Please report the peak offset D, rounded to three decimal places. 0.044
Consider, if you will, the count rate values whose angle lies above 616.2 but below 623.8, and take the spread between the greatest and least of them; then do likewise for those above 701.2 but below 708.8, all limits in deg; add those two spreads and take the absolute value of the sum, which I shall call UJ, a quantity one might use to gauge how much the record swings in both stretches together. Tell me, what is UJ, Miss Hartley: 0.79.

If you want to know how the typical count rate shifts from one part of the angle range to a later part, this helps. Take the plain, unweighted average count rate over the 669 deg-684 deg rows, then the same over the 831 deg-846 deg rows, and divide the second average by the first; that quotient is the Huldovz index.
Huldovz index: 0.73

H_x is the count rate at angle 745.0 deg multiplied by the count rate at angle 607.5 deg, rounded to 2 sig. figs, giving 30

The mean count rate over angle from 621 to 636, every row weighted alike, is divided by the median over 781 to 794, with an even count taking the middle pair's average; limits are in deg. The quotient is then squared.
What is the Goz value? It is 1.15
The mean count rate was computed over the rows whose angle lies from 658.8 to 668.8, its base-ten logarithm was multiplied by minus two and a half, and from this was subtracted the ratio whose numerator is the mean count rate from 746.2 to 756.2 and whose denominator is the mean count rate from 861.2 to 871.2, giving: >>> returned -3.45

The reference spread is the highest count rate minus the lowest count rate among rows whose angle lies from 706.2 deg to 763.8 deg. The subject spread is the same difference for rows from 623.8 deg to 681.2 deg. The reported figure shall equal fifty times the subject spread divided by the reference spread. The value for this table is 60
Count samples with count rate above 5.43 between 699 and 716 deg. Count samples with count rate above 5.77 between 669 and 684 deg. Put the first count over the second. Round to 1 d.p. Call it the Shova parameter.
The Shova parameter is 1.2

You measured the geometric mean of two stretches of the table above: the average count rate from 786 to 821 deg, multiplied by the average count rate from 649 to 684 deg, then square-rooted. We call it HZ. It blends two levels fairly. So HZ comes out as 5.6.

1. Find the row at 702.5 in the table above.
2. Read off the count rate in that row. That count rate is 6.058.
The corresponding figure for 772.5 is 5.457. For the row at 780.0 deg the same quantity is 5.142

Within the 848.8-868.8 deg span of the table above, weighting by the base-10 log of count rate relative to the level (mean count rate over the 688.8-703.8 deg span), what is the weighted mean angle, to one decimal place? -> 859.3 deg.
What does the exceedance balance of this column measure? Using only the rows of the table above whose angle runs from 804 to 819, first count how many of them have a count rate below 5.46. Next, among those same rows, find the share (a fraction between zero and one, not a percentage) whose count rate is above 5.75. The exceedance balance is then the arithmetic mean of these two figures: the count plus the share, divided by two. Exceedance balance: 2.0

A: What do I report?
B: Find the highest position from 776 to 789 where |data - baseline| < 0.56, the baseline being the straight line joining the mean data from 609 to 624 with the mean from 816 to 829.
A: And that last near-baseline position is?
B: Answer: 787.5 deg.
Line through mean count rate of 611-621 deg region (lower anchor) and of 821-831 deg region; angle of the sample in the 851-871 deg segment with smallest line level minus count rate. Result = 870.0 deg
